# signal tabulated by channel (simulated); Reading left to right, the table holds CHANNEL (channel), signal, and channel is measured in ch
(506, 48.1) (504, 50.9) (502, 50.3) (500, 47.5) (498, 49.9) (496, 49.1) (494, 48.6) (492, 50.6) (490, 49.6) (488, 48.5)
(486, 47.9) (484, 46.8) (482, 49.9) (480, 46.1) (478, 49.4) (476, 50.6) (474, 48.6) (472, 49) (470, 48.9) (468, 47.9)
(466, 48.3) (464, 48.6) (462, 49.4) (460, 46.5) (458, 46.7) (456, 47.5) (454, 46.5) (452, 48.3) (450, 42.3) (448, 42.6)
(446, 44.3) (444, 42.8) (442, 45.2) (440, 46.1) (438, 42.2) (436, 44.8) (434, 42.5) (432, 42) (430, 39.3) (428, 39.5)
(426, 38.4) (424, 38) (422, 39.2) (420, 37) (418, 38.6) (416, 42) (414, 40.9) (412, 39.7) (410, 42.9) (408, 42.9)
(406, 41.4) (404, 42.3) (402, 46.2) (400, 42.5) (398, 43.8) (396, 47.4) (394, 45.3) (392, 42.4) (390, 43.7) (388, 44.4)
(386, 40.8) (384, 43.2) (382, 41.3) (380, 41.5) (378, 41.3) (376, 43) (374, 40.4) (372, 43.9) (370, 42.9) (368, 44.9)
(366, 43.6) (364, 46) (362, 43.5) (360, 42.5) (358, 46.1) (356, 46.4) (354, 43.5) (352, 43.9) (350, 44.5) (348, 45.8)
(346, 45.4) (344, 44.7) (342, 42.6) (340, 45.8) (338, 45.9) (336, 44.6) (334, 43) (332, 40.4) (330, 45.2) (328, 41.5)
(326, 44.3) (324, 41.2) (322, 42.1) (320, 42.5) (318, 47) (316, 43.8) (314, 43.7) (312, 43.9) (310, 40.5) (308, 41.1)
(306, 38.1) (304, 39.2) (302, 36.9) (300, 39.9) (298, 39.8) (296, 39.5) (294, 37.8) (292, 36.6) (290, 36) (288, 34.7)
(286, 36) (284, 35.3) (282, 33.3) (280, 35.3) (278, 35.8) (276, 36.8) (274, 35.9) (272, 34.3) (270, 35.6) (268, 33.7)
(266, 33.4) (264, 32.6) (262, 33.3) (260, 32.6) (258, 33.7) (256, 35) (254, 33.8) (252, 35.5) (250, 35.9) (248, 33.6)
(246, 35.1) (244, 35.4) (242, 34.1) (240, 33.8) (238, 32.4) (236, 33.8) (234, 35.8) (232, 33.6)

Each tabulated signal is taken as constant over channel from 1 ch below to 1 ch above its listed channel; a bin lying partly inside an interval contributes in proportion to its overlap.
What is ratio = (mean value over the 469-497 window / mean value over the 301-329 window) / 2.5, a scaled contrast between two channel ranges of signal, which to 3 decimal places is 0.467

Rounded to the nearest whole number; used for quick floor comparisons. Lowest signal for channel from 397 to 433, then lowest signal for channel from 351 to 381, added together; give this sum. 77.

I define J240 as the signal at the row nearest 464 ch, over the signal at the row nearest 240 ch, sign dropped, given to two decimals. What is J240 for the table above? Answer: 1.44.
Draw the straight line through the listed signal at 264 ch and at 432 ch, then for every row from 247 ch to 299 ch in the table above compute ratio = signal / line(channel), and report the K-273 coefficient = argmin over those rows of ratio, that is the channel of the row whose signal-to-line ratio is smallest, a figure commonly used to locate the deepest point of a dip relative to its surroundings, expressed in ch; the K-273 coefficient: 282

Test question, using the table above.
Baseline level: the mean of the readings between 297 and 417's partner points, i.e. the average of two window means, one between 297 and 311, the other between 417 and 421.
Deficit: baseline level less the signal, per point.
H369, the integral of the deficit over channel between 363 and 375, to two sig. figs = -60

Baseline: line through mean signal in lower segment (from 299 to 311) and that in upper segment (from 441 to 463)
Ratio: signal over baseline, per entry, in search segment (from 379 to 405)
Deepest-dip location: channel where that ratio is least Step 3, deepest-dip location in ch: 386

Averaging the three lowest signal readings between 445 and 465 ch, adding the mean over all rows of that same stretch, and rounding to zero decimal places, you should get 89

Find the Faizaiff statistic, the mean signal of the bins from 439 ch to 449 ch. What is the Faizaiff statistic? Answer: 44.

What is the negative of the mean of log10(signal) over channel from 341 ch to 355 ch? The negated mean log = -1.647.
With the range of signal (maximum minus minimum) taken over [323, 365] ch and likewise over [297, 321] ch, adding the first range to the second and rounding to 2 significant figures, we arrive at 16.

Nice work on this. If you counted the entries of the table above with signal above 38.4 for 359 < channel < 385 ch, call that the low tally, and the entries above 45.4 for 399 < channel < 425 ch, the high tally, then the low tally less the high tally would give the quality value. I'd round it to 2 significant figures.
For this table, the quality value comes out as 12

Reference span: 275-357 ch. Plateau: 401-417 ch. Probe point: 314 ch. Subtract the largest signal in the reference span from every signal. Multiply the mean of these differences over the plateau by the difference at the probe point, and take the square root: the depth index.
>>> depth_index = 3.9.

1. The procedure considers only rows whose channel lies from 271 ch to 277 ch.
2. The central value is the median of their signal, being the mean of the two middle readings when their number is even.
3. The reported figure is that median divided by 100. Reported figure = 0.36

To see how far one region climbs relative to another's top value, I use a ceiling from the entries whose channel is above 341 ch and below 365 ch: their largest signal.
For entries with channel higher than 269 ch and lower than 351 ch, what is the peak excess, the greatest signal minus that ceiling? 1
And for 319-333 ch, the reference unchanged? -1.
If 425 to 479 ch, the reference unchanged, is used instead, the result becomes 4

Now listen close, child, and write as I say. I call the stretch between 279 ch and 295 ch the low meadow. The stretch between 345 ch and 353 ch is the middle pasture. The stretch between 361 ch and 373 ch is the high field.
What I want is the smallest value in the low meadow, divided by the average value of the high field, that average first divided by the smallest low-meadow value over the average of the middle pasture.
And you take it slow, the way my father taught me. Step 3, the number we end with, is 0.56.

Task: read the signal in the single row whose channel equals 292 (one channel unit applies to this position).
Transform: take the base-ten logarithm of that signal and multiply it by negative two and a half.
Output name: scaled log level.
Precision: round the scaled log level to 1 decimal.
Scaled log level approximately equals -3.9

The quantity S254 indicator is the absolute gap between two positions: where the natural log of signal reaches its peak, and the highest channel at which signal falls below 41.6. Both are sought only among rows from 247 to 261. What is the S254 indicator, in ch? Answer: 10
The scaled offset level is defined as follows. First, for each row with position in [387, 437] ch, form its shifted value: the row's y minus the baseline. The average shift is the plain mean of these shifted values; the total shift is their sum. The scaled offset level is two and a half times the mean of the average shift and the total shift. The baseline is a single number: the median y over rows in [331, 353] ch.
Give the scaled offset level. -88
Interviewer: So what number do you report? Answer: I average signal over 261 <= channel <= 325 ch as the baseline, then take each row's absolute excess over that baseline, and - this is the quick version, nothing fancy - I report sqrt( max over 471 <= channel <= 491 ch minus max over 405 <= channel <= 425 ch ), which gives 2.8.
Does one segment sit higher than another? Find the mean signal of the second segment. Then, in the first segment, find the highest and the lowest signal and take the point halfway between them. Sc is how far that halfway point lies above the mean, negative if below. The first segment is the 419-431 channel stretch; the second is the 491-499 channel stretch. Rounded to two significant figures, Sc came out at -11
